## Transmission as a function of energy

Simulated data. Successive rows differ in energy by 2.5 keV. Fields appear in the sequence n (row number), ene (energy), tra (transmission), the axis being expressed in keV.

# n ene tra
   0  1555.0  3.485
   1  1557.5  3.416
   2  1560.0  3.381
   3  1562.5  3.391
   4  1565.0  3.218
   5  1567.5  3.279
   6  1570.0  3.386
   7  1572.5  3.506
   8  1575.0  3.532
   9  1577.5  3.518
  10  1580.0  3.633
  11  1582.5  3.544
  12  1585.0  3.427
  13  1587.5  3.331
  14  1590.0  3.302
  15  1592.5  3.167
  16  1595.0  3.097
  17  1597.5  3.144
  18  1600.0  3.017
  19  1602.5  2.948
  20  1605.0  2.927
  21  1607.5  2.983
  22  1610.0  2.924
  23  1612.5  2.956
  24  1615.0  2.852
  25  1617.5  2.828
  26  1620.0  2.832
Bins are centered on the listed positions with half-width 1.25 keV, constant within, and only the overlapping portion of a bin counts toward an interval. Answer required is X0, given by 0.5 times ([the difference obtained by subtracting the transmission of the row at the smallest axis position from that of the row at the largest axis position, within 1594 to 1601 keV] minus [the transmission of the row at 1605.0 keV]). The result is -1.50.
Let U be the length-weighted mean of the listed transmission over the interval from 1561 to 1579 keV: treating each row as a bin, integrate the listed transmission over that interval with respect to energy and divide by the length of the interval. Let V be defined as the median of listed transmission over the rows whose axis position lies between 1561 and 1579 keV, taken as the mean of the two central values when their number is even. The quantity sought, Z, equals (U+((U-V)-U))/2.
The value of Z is 0.008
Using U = 3.41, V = 3.4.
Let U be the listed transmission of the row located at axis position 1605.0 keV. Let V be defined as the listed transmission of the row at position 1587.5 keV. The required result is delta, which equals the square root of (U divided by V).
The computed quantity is 0.94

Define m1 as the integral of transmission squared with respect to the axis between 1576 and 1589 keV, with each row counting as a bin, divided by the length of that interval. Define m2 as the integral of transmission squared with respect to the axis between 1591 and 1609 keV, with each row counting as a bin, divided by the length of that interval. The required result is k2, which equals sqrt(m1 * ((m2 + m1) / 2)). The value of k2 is 11.4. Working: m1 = 12.2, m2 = 9.3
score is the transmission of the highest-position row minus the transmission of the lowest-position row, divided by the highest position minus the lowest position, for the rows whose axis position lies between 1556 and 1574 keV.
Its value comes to 0.006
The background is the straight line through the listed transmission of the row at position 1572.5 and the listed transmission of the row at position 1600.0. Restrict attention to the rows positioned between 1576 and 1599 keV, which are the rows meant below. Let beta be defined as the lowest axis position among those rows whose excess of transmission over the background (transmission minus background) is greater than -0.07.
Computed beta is 1577.5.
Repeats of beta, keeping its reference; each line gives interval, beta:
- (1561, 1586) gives 1572.5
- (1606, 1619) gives 1607.5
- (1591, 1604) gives 1592.5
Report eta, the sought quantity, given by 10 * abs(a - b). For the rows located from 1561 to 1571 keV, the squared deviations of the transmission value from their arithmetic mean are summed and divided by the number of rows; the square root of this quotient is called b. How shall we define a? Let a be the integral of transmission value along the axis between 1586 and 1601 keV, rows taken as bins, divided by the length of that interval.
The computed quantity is 31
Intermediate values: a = 3.18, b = 0.07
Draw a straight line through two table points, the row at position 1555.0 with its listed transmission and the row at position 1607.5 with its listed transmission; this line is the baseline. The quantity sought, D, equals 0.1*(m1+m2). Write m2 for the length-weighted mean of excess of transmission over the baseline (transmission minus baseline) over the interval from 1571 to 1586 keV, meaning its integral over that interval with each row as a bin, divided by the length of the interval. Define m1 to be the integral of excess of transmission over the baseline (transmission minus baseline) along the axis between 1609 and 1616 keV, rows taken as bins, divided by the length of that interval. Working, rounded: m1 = -0.02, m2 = 0.27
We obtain 0.02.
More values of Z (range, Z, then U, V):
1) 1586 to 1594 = -0.018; 3.27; 3.3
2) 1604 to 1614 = 0.002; 2.95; 2.9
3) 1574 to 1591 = -0.023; 3.47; 3.5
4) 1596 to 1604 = 0.009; 3.03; 3.0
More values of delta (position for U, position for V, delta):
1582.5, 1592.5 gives 1.06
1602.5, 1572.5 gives 0.92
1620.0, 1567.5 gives 0.93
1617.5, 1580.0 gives 0.88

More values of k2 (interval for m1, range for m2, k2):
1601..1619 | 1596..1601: 8.8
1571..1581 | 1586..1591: 12.2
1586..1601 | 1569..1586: 10.7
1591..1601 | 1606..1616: 9.4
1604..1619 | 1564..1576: 9.2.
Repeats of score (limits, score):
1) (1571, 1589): -0.012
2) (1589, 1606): -0.025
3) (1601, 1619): -0.008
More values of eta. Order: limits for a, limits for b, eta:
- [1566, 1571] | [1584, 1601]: 32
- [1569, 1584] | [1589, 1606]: 34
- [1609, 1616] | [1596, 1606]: 28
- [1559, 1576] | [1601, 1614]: 34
